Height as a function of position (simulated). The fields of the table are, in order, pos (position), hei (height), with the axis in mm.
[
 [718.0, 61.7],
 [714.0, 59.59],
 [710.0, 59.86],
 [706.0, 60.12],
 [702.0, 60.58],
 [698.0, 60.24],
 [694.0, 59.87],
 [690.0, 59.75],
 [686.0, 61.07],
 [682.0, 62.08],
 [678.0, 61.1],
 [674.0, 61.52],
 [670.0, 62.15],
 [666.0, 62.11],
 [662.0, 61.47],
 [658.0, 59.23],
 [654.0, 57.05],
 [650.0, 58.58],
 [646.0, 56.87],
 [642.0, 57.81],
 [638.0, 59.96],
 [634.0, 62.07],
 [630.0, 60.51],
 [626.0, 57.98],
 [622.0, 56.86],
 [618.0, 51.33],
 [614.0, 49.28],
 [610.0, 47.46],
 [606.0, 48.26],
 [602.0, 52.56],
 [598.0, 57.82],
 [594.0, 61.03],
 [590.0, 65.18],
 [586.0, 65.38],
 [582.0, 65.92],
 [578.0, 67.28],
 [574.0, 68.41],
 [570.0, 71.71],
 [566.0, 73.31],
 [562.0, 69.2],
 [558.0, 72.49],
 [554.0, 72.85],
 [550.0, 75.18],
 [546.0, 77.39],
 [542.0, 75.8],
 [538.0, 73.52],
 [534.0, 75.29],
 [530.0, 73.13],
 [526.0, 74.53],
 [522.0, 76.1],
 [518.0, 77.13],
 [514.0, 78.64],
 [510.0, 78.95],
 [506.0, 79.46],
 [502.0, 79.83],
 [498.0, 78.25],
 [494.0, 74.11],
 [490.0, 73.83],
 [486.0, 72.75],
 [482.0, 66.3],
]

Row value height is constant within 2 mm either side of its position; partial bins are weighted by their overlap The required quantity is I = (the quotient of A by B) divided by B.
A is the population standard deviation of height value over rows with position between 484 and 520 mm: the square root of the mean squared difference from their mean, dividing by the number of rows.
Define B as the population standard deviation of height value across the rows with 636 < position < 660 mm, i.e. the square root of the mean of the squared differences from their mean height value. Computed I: 2.0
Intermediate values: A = 3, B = 1.1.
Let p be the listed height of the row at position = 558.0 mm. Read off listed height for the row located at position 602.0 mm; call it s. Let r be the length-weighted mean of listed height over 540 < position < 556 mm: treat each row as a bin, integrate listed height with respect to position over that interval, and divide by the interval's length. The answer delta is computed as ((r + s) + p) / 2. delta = 100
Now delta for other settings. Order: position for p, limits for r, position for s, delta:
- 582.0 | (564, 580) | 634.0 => 99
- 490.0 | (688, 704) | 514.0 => 106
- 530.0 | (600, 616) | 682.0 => 92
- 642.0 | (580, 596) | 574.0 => 95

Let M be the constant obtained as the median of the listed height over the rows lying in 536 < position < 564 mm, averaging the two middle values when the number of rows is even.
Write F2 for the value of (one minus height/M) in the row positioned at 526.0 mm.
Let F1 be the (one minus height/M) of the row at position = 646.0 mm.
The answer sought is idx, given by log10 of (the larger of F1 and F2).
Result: -0.64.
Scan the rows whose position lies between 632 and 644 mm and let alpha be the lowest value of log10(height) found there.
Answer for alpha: 1.76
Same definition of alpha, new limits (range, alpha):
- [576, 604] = 1.72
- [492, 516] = 1.87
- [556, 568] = 1.84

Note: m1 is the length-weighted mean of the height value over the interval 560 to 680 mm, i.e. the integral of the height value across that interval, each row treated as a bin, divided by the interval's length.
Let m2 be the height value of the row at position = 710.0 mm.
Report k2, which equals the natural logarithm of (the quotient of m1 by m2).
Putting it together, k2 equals 0.0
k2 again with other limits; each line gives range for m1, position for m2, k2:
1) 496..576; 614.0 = 0.4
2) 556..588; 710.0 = 0.1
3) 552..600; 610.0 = 0.4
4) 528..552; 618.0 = 0.4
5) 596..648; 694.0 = -0.1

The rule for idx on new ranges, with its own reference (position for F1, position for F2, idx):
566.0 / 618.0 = -0.52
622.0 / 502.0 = -0.64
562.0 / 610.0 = -0.45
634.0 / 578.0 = -0.81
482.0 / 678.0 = -0.77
